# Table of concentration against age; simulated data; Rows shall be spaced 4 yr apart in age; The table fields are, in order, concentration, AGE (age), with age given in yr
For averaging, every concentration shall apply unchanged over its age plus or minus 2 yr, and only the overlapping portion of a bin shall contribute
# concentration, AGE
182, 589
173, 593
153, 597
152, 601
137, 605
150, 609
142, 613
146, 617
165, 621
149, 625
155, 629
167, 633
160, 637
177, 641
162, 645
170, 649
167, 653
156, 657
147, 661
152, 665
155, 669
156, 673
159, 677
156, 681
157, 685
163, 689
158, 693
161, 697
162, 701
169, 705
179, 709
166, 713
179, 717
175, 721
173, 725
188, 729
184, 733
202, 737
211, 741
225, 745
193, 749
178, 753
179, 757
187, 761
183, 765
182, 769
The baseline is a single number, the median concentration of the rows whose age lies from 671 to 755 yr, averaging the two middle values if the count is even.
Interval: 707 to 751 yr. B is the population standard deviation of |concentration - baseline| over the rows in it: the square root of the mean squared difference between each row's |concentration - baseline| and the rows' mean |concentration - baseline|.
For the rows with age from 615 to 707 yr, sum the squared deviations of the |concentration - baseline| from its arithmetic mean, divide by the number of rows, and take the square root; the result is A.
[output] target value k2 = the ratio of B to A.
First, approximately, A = 6.8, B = 15.7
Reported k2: 2.3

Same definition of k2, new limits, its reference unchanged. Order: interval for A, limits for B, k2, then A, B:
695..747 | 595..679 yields 0.6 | 14.9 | 8.8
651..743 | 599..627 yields 0.9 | 8.8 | 8.2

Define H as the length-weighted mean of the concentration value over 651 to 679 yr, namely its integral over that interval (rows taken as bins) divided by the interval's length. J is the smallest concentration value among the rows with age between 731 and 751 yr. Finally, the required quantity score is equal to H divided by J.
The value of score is 0.85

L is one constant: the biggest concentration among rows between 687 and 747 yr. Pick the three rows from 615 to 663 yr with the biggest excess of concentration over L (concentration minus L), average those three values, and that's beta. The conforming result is -54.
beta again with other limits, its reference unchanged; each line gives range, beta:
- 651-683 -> -64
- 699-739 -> -34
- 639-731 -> -43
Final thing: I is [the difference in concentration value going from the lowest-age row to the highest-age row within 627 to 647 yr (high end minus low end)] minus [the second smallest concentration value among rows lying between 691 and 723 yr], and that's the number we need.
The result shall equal -154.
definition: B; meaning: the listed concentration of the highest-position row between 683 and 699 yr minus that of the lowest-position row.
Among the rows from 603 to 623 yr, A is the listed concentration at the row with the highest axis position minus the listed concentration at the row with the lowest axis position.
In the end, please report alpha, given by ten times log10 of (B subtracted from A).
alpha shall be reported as 13.8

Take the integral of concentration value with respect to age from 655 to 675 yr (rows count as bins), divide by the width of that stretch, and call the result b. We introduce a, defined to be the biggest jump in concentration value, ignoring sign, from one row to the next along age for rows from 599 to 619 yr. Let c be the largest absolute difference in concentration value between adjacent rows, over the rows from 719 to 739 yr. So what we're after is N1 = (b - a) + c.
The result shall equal 156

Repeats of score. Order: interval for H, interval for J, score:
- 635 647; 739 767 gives 0.93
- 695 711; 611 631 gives 1.18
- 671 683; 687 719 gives 0.99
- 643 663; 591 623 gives 1.17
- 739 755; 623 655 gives 1.35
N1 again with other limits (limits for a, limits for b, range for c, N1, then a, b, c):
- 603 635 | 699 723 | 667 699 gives 159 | 19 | 172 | 6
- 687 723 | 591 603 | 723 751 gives 178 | 13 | 159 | 32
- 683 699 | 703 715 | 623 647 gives 182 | 6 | 171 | 17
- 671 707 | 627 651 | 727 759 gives 190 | 7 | 165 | 32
